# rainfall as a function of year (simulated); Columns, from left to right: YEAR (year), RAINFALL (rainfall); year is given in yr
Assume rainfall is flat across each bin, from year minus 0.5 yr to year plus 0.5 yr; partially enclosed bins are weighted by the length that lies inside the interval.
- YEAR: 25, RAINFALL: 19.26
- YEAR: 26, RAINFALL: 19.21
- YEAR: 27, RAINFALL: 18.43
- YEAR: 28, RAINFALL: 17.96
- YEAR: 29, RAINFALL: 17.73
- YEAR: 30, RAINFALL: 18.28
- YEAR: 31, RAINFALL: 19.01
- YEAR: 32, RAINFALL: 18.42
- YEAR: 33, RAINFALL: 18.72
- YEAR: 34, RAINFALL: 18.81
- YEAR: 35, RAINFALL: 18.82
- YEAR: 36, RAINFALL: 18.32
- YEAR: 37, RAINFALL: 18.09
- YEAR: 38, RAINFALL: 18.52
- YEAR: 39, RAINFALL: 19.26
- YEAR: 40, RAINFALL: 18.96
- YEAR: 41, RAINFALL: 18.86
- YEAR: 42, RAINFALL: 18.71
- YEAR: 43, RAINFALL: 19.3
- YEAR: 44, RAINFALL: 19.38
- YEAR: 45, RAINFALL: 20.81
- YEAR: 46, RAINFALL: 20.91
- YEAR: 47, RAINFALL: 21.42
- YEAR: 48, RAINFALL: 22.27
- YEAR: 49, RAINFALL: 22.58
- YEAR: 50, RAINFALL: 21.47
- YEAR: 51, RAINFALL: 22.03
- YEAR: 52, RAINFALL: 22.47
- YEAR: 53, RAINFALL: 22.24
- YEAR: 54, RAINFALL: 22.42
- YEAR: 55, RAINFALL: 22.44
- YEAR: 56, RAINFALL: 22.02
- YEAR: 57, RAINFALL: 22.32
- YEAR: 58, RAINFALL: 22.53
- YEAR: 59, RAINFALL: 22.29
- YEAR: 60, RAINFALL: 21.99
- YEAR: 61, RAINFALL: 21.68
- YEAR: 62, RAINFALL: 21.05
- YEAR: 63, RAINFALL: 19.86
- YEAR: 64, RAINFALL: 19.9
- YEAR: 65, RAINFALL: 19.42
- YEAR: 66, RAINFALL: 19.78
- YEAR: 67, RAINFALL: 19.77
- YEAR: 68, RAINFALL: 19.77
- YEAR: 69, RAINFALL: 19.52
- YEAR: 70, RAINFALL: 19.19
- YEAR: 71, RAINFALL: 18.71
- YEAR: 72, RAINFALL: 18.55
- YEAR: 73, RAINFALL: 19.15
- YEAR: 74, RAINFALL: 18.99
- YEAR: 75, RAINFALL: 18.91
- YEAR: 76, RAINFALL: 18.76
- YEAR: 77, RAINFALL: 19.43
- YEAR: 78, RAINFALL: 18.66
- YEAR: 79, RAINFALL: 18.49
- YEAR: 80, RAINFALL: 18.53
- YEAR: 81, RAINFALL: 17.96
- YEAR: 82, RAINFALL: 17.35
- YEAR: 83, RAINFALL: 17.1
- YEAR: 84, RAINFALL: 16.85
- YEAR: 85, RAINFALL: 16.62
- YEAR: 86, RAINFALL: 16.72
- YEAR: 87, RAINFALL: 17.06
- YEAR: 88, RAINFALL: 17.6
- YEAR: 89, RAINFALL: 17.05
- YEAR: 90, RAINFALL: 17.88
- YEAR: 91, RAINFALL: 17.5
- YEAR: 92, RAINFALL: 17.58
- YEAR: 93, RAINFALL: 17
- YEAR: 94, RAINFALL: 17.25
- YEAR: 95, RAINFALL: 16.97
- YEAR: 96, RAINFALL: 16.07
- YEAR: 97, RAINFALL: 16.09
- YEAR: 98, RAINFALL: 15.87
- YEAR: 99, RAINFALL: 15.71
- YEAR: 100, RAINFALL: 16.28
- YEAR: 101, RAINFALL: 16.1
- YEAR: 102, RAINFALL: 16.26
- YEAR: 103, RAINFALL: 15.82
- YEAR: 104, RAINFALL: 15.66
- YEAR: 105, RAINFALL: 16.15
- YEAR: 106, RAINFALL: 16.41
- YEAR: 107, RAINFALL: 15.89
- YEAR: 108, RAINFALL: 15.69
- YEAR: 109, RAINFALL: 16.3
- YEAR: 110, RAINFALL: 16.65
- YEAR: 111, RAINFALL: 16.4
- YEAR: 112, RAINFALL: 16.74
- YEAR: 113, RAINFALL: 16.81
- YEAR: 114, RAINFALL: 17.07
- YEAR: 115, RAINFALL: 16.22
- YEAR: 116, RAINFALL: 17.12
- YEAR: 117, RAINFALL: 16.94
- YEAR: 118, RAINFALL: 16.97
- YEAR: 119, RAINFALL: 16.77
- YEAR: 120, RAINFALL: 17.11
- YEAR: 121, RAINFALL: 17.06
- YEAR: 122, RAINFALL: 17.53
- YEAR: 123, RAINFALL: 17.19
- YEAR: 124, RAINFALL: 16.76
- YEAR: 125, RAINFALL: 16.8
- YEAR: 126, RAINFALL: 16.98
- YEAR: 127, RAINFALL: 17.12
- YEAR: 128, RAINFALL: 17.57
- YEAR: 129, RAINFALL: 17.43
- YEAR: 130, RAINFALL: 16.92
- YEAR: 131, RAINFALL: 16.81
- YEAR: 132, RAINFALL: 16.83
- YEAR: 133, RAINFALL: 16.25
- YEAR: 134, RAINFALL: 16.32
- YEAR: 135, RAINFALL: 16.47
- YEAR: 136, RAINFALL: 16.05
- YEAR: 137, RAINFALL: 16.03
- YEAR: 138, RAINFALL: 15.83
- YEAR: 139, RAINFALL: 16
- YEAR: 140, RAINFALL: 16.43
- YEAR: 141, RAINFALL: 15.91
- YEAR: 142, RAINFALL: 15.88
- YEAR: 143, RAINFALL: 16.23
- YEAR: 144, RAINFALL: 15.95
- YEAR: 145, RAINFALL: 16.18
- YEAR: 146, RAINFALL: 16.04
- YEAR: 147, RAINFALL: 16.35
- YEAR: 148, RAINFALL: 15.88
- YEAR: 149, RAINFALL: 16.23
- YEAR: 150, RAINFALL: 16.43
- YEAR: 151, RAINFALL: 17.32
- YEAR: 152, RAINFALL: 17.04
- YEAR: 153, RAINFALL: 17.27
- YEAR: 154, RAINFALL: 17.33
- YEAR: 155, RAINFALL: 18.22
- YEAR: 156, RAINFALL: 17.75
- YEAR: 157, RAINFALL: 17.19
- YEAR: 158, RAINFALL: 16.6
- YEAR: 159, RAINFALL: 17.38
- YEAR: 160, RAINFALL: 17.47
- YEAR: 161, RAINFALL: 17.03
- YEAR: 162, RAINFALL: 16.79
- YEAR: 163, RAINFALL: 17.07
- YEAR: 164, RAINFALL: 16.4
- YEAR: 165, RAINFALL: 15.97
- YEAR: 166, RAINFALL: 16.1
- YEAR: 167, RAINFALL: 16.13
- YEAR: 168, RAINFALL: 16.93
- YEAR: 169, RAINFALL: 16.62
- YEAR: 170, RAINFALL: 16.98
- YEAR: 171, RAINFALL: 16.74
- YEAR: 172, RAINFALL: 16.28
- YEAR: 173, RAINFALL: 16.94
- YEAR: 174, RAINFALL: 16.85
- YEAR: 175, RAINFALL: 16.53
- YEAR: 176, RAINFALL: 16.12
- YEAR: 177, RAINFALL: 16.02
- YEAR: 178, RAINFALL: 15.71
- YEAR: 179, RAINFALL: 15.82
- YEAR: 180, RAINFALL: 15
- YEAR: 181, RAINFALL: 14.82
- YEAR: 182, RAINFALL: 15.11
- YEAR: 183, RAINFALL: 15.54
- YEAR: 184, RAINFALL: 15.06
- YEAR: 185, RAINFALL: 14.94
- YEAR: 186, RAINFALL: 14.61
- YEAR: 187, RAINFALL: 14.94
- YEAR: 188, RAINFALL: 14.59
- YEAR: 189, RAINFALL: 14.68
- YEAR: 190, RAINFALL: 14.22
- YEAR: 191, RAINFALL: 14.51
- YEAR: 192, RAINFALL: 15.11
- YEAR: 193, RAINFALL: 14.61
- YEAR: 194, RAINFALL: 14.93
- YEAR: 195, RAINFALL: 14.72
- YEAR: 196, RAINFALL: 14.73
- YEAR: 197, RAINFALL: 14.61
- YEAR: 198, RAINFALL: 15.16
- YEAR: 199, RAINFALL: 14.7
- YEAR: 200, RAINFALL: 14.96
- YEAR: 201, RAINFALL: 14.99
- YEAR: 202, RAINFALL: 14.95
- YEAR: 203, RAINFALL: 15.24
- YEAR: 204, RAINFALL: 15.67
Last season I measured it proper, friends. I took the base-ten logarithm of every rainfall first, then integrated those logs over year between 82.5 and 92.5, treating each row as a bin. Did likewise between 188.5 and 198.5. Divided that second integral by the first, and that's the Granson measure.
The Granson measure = 0.95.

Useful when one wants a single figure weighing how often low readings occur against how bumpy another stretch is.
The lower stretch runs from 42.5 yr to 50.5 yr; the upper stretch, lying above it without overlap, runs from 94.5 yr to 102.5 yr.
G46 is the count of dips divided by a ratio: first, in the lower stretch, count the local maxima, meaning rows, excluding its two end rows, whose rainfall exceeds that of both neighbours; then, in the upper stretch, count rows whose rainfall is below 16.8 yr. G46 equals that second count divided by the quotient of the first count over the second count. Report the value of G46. 49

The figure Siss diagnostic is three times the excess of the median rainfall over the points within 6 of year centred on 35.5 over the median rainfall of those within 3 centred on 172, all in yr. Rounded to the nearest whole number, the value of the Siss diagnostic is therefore 6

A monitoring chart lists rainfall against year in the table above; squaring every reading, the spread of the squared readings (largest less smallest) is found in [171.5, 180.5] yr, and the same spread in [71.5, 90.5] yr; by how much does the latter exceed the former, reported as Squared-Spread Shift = 39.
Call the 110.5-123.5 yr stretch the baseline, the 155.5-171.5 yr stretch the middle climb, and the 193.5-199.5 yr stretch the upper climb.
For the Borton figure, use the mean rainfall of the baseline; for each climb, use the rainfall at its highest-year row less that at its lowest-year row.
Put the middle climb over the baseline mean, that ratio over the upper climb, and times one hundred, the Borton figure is 26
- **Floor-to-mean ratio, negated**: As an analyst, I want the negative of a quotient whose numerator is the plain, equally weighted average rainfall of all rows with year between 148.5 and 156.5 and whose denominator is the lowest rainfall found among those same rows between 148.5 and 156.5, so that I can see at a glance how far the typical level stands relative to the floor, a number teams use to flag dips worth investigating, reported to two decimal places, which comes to -1.06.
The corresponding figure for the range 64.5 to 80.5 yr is -1.03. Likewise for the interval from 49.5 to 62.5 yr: -1.05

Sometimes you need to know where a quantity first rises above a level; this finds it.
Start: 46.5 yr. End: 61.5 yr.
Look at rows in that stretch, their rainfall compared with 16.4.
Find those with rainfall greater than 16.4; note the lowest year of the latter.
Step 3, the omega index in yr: 47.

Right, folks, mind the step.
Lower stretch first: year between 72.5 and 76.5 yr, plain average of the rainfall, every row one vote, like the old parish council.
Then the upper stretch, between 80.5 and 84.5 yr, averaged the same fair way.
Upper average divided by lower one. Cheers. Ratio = 0.91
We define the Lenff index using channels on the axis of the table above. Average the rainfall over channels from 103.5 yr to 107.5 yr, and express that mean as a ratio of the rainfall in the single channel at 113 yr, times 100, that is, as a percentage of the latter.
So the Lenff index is 95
